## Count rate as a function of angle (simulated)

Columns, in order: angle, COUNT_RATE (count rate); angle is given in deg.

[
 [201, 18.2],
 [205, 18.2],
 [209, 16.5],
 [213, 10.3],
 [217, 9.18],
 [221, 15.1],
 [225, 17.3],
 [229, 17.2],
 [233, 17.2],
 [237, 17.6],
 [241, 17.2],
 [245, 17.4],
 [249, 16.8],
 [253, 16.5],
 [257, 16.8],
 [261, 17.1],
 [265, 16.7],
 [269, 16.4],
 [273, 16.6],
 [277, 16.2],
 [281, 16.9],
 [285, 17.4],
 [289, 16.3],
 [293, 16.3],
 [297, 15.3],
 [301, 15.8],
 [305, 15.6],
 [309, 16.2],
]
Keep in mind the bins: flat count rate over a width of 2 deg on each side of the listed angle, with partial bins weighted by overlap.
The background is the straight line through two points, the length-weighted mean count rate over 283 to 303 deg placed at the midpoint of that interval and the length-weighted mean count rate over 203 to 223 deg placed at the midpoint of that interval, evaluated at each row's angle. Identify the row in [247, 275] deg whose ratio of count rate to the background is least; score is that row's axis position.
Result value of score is 269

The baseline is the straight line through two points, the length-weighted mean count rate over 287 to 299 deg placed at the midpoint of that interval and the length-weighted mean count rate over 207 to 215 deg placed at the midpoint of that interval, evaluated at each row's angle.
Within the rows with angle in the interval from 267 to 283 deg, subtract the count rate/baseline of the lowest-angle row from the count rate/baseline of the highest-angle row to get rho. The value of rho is 0.006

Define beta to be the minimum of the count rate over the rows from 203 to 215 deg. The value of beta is 10.3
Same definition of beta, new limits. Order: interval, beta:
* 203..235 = 9.18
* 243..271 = 16.4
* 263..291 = 16.2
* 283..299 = 15.3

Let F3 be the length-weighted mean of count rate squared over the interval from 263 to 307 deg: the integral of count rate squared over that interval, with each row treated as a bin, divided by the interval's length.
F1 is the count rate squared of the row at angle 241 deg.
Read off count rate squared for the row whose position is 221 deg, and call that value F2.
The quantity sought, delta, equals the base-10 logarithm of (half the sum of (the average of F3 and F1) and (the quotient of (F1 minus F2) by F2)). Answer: 2.15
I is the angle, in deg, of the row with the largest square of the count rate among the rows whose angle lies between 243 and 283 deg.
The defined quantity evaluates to 245 deg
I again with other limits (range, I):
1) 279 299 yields 285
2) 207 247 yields 237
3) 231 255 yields 237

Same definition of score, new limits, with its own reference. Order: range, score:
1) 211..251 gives 217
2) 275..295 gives 293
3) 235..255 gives 253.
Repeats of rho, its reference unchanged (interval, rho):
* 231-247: -0.018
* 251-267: -0.015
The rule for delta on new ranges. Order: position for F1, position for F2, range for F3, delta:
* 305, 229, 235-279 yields 2.12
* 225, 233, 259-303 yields 2.15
